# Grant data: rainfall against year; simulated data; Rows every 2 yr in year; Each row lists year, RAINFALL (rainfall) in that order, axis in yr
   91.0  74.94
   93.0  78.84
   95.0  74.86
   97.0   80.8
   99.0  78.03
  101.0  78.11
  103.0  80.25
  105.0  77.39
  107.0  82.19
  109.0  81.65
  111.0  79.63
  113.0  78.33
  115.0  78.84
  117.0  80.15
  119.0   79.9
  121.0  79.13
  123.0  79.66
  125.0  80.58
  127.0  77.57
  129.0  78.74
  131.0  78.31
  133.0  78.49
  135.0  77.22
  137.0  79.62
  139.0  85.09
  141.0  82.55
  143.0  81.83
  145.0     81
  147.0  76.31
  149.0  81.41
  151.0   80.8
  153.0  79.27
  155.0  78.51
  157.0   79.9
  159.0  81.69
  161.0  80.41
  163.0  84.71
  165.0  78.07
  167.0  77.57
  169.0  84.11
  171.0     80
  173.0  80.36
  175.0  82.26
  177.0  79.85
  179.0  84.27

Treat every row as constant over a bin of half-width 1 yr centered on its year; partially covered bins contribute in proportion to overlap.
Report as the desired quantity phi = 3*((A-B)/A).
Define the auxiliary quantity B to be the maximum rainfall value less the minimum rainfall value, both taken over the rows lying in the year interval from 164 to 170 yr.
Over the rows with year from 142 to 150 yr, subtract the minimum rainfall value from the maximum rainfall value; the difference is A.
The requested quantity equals -0.6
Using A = 5.5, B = 6.5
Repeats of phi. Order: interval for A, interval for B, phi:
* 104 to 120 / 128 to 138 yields 1.5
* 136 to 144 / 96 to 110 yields 0.4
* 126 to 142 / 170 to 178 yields 2.1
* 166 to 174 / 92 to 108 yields -0.4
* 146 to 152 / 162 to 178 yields -1.2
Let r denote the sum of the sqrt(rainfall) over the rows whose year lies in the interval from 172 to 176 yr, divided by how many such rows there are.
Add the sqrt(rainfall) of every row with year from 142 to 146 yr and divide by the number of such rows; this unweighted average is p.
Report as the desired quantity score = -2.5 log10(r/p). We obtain 0.001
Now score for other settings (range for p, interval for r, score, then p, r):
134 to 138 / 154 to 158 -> -0.005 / 8.86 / 8.90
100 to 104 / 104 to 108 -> -0.004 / 8.90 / 8.93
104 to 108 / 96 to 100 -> 0.002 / 8.93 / 8.91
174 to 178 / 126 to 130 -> 0.020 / 9.00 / 8.84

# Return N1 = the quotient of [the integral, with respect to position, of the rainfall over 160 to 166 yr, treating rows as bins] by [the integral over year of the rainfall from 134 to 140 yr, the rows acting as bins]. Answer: 1.01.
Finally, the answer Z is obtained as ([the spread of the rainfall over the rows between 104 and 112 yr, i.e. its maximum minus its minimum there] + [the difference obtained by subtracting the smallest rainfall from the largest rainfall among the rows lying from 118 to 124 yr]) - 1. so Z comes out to 5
